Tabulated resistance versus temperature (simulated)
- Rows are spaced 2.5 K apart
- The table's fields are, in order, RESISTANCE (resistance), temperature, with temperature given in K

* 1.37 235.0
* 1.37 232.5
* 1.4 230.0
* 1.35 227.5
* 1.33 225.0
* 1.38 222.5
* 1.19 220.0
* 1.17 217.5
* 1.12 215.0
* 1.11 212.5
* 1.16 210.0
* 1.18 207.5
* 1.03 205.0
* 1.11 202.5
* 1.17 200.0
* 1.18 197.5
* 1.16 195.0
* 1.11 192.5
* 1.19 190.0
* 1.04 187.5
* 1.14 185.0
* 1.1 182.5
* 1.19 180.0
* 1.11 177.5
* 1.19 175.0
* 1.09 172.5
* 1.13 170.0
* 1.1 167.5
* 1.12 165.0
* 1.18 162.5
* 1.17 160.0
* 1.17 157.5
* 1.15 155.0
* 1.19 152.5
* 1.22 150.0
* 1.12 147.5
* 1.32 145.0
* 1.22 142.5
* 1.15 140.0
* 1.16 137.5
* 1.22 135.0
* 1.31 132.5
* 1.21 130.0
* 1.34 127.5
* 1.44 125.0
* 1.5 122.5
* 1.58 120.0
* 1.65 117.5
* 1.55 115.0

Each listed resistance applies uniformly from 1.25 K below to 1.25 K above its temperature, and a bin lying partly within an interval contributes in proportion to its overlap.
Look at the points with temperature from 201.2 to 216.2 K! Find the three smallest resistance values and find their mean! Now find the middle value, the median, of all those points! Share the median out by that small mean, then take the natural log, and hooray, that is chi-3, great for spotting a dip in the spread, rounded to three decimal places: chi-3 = 0.029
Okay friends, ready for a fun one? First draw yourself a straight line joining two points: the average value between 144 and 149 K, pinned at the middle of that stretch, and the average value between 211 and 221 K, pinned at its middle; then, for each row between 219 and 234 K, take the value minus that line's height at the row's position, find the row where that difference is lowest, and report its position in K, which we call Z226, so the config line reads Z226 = 220.0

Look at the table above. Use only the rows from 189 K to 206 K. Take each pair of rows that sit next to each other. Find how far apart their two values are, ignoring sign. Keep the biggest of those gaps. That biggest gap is 0.080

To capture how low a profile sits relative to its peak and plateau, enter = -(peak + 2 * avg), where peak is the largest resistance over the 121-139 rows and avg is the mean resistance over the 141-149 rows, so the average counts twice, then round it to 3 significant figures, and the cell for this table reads -3.94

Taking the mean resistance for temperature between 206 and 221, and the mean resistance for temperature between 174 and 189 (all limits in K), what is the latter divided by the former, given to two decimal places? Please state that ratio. 0.98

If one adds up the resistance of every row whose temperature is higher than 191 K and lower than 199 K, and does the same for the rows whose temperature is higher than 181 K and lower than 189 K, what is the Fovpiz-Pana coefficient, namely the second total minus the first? -0.2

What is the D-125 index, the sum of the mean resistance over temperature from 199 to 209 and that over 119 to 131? 2.54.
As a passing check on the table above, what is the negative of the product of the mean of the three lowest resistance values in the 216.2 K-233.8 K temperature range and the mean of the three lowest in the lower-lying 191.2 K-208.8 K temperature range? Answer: -1.33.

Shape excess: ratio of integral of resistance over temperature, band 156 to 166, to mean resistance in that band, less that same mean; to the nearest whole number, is 9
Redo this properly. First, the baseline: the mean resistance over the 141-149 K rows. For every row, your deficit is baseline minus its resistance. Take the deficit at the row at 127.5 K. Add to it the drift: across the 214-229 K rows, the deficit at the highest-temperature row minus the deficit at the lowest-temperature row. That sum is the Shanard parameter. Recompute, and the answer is -0.35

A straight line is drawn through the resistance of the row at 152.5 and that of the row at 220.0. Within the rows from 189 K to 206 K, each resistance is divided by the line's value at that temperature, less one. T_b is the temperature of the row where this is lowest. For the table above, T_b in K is 205.0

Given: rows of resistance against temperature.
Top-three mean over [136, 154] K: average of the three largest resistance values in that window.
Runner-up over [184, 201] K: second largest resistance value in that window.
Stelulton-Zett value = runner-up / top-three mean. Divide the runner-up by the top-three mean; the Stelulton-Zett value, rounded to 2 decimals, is 0.94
